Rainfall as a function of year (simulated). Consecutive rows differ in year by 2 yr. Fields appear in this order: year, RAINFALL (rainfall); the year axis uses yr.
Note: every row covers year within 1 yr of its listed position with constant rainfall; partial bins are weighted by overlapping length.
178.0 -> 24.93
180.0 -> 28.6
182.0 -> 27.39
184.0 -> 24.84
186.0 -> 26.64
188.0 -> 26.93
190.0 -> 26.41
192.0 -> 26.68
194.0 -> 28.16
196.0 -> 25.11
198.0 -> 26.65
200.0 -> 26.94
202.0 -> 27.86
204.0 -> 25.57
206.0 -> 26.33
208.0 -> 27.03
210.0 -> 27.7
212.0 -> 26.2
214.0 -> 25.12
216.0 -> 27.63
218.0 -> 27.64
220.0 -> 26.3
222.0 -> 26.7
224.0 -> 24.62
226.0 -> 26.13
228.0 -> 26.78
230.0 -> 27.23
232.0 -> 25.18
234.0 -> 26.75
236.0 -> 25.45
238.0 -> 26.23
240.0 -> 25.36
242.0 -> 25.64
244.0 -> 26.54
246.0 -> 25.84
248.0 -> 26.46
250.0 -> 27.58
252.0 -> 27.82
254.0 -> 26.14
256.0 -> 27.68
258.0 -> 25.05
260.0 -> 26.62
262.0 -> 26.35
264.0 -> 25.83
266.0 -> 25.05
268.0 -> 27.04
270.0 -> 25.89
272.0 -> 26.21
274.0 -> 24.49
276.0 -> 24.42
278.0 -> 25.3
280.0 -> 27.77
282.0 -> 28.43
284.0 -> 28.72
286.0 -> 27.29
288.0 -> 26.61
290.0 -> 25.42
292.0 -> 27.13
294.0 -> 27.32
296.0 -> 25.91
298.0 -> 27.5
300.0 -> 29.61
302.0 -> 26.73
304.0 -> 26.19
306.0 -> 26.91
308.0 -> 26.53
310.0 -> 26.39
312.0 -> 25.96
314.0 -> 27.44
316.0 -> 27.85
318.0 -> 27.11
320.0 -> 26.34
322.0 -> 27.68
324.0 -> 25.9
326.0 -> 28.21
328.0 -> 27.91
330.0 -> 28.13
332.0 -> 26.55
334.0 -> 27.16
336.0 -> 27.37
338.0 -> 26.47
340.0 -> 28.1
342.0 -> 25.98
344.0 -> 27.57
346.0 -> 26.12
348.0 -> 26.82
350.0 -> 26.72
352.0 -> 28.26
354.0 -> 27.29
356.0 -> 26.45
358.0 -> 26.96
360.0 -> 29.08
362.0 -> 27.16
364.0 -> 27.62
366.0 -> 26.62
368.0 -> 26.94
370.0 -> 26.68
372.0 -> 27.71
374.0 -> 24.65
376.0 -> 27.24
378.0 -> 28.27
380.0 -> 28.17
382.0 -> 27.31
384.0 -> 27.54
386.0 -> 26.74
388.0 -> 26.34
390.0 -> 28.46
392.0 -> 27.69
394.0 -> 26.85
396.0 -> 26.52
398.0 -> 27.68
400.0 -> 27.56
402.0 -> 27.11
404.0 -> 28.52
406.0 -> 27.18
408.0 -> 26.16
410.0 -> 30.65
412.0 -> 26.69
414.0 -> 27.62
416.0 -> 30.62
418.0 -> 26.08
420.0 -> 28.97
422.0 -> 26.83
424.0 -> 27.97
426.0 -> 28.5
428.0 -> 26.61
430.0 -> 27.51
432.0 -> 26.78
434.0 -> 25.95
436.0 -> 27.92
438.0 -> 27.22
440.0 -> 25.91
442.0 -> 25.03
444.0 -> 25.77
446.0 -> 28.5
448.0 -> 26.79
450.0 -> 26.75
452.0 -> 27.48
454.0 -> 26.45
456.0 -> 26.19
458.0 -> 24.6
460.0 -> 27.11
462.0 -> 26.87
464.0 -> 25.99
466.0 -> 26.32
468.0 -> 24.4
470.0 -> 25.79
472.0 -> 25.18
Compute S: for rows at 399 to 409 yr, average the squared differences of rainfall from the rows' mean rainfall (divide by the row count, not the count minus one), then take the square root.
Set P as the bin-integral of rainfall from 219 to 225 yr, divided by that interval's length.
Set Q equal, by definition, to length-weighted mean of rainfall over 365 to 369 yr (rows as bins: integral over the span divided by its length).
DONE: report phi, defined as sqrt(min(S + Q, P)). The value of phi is 5.09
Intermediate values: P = 25.9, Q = 26.8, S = 0.76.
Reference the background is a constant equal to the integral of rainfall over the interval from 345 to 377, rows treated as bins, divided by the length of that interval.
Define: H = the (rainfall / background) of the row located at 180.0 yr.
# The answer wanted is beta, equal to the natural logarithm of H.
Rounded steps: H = 1.06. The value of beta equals 0.06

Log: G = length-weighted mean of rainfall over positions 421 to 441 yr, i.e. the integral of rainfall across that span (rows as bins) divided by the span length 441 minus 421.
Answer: 27.1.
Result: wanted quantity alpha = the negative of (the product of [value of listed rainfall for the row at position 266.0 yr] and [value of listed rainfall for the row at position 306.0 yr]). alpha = -674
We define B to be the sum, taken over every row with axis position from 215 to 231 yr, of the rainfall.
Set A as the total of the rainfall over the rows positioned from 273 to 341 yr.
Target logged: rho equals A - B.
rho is 704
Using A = 917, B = 213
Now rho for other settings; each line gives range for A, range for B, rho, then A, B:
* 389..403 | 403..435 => -251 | 192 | 443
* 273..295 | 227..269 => -260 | 293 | 553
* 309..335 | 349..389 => -191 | 353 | 544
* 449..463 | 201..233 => -239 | 185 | 424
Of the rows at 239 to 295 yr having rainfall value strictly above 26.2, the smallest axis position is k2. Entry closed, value 244.0 yr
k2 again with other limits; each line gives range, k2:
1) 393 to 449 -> 394.0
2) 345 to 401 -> 348.0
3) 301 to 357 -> 302.0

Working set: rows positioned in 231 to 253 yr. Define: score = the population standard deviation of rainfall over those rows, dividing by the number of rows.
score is 0.84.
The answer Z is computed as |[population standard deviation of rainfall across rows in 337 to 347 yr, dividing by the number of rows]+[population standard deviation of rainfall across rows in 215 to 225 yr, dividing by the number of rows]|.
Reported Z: 1.9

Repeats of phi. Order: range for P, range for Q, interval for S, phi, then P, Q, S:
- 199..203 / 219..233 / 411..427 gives 5.23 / 27.4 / 26.1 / 1.37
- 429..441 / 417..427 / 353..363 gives 5.18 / 26.9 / 27.7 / 0.89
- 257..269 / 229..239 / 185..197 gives 5.10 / 26.0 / 26.2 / 0.89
